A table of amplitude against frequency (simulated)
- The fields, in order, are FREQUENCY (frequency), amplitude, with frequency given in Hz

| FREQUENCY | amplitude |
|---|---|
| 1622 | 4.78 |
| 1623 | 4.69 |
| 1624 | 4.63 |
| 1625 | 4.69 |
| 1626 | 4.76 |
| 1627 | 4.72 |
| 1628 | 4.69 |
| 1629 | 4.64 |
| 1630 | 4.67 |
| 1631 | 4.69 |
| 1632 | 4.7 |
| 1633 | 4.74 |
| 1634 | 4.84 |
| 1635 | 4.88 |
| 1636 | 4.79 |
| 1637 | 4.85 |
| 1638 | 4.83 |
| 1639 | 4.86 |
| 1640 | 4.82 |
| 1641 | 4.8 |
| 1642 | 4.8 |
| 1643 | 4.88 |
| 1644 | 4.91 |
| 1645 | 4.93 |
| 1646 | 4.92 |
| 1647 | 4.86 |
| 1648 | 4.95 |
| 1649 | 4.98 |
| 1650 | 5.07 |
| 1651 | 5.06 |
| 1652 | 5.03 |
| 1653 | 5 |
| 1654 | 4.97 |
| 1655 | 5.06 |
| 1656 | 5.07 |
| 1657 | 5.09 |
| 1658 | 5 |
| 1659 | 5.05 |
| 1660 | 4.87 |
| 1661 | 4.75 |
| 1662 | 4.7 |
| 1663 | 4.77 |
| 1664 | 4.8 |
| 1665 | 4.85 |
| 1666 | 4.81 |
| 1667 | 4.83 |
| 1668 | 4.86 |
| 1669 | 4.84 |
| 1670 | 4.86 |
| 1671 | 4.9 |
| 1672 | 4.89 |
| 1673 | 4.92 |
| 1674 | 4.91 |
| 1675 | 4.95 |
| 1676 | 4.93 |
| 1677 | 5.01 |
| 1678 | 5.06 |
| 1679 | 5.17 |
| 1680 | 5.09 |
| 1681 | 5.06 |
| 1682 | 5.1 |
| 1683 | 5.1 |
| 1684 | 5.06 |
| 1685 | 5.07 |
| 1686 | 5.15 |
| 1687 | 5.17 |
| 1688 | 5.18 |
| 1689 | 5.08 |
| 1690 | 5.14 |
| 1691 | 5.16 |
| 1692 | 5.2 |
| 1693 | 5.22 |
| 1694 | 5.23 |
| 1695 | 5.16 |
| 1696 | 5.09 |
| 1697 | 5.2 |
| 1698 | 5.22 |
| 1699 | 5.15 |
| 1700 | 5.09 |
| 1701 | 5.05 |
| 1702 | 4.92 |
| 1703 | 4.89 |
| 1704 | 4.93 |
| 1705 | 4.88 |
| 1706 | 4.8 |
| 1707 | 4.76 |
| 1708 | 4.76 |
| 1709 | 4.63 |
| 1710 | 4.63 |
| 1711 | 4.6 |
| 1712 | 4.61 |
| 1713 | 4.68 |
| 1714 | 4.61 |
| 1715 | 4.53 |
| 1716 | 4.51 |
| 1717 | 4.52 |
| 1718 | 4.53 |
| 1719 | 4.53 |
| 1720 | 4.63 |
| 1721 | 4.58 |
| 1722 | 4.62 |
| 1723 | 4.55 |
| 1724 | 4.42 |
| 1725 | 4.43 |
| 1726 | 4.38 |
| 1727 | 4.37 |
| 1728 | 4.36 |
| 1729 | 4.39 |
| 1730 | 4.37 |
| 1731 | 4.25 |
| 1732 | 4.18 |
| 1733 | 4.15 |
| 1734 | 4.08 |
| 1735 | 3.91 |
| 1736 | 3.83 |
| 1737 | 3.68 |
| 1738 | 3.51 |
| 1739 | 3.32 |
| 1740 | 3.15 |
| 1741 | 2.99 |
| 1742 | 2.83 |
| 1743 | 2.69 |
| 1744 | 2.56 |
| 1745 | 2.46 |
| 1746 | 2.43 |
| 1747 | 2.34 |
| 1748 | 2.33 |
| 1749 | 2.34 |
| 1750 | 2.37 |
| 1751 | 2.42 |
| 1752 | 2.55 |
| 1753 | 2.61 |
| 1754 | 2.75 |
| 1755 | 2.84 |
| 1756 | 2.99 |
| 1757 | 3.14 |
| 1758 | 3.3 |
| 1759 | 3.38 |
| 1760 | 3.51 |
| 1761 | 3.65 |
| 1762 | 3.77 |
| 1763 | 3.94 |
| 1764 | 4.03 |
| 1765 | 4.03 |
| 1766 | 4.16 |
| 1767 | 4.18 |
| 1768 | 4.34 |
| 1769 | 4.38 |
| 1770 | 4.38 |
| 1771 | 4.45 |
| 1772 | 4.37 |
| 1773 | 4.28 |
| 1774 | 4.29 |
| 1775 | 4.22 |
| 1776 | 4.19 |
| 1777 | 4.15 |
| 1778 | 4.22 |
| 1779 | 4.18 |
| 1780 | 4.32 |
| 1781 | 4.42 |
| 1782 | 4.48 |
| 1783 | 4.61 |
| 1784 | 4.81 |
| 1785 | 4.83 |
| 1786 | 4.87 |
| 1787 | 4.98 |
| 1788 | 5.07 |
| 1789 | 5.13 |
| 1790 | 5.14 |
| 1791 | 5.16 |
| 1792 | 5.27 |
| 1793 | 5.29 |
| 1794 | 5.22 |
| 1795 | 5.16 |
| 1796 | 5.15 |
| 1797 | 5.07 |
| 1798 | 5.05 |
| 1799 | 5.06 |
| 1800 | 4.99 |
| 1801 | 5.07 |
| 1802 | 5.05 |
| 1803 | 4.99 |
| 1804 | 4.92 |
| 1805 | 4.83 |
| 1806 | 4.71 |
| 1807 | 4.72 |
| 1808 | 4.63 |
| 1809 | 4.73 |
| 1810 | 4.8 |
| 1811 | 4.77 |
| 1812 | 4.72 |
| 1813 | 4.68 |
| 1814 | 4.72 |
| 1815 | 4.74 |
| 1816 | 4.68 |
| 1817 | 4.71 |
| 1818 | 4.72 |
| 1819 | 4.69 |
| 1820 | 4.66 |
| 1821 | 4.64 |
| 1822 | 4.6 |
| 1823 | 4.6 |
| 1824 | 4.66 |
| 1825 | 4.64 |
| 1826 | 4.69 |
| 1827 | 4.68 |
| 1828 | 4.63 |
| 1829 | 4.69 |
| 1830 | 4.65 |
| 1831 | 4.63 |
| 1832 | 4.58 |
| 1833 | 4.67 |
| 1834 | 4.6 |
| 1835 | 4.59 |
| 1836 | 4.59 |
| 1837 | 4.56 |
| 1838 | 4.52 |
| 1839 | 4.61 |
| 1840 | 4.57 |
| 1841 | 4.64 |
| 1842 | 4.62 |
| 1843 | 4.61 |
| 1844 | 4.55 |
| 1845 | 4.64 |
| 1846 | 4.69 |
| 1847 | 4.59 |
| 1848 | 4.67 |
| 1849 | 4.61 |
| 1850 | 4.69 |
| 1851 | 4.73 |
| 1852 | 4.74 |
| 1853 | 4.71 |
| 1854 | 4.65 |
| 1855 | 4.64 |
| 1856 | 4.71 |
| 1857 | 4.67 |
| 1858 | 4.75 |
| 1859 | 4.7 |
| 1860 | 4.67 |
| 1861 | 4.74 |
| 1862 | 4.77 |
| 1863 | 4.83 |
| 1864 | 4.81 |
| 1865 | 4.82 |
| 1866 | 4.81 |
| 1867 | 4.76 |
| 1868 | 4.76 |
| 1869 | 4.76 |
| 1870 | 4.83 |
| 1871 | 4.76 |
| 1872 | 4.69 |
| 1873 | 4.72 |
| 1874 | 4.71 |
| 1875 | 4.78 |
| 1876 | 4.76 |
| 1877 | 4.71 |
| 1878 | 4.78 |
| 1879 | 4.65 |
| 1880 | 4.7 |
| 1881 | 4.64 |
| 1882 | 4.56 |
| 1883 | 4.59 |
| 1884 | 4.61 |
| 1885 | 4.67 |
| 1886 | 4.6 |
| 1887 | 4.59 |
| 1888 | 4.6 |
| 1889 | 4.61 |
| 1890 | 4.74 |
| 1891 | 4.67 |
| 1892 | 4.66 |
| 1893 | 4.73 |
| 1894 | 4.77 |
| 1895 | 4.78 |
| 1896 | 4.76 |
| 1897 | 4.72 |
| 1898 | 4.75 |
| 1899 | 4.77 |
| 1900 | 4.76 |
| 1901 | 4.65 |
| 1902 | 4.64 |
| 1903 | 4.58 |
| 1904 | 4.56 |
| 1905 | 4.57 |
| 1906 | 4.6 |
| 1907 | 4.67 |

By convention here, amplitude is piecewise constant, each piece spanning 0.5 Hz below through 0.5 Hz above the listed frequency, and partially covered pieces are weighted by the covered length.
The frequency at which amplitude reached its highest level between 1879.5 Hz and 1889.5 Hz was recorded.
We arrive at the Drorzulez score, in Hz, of 1880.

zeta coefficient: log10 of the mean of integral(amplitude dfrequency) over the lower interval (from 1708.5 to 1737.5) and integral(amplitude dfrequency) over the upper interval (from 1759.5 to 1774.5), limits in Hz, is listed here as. 1.98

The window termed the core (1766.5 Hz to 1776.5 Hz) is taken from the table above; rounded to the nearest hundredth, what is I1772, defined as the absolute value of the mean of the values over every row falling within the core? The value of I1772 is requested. 4.31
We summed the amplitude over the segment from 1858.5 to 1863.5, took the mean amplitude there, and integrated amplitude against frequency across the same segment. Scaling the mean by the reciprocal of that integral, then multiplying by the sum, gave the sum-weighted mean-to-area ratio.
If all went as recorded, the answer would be 4.74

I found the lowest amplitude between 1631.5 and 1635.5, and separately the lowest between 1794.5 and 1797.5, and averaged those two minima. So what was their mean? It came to 4.9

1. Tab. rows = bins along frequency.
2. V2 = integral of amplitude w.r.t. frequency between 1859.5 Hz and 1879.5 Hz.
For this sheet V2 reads 95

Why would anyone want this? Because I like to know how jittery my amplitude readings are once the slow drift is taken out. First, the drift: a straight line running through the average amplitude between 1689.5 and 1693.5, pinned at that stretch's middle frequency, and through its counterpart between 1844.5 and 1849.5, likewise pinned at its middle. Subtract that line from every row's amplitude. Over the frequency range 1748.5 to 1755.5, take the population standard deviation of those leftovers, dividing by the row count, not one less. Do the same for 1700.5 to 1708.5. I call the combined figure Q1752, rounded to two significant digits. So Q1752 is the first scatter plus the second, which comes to 0.27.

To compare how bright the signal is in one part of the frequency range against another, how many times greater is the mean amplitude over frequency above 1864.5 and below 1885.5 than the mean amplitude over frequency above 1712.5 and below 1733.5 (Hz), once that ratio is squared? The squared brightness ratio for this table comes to 1.12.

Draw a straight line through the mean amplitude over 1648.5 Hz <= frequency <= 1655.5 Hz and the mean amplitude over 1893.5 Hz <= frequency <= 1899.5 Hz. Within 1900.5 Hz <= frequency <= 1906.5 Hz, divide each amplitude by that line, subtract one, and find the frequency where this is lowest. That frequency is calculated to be 1904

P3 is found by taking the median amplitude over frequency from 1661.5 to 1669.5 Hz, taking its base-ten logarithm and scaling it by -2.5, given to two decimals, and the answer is -1.71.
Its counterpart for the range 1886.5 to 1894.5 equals -1.67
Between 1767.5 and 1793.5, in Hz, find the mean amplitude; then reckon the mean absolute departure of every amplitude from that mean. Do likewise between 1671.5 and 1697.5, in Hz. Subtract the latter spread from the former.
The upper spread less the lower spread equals 0.26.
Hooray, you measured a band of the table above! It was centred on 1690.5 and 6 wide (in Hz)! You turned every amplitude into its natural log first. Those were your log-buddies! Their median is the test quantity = 1.64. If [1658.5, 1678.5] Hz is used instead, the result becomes 1.58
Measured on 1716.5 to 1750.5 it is 1.41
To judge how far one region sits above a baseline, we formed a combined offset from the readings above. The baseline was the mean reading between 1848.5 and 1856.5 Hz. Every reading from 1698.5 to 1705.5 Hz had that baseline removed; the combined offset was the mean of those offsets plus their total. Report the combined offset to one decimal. 2.4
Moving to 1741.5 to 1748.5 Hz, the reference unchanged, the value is -17.3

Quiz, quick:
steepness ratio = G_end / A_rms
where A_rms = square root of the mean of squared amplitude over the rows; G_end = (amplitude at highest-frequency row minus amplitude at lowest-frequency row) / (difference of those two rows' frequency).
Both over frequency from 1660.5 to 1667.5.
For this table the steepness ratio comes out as 0.0028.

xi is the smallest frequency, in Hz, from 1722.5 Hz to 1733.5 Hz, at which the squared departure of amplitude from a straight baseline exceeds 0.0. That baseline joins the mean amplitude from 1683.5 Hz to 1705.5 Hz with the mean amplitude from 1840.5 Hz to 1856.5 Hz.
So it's 1723 Hz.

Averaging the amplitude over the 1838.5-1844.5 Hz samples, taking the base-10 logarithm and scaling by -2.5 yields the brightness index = -1.66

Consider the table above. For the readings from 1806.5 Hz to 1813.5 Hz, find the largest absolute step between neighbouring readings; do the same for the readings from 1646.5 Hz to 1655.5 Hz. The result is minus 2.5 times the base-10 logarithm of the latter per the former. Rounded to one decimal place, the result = 0.1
